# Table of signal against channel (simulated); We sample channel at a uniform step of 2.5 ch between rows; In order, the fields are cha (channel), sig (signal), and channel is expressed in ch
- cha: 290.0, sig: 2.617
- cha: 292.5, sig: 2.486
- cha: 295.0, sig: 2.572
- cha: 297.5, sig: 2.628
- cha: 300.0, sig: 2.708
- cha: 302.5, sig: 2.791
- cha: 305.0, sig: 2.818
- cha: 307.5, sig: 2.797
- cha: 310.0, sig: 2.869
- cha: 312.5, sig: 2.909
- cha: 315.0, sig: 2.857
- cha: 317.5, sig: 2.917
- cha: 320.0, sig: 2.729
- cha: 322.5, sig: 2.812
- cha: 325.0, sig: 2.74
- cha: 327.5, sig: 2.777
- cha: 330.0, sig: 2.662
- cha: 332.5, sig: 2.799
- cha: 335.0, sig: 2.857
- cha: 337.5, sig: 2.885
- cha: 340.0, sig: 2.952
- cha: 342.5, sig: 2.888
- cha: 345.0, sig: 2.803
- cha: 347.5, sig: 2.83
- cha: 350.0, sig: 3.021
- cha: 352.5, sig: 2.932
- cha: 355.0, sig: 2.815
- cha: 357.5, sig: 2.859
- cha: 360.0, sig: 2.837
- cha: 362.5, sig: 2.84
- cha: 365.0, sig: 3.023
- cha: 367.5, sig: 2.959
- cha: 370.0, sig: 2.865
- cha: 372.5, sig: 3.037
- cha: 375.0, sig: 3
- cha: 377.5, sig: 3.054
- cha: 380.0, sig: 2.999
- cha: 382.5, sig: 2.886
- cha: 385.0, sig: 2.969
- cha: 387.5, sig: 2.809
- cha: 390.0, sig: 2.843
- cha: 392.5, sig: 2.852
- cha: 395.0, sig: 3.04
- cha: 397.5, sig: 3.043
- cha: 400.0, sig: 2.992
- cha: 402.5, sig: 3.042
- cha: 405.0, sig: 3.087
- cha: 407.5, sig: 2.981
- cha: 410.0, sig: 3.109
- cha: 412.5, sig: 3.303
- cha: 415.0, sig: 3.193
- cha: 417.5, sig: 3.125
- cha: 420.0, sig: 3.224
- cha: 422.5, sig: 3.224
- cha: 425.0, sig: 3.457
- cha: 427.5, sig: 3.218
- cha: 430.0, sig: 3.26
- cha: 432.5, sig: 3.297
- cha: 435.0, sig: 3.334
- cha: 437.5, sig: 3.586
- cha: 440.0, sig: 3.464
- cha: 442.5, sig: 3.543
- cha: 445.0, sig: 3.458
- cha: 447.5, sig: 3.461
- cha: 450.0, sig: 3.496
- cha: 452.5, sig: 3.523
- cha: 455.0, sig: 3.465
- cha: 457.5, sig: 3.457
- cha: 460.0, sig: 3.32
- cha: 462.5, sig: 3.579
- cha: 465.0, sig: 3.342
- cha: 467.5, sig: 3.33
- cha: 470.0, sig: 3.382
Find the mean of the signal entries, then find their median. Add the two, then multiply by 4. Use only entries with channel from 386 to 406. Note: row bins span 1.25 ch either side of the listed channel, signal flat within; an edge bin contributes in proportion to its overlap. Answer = 23.9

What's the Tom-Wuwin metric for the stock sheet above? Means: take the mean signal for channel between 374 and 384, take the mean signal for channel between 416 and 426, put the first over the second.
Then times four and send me 3.7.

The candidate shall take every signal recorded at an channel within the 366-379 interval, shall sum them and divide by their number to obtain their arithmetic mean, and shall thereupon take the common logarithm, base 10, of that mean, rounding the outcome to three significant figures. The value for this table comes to 0.475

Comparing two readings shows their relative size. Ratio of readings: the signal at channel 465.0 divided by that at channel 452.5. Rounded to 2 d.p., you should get 0.95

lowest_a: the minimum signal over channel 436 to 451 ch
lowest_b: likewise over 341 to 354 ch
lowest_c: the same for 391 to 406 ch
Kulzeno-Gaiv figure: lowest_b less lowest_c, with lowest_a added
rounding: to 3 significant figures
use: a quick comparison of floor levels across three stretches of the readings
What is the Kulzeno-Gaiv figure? 3.41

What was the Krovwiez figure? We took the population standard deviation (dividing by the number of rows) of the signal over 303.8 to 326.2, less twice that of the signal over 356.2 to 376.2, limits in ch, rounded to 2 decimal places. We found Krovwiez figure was -0.10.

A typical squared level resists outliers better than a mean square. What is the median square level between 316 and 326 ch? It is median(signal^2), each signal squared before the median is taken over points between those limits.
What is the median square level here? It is 7.7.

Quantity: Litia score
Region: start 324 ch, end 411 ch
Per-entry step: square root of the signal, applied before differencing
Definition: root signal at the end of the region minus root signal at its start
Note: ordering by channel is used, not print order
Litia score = 0.11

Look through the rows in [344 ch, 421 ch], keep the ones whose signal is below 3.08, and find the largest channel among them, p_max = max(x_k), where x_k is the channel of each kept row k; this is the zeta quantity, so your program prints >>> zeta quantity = 407.5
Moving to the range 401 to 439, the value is 407.5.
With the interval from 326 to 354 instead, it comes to 352.5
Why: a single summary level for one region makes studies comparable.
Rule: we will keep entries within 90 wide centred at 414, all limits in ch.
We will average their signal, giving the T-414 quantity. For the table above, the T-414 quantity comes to 3.19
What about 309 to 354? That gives 2.85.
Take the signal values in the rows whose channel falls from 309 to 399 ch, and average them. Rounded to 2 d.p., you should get 2.89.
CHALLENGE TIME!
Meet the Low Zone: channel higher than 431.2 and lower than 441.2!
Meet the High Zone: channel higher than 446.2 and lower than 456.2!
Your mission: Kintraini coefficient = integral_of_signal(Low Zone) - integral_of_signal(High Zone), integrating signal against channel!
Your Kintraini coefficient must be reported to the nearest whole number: -1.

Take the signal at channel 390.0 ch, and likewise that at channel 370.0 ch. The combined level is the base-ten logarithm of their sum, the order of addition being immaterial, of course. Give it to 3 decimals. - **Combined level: 0.756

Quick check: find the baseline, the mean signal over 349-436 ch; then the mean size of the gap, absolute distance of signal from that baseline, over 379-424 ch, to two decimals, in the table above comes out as 0.11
